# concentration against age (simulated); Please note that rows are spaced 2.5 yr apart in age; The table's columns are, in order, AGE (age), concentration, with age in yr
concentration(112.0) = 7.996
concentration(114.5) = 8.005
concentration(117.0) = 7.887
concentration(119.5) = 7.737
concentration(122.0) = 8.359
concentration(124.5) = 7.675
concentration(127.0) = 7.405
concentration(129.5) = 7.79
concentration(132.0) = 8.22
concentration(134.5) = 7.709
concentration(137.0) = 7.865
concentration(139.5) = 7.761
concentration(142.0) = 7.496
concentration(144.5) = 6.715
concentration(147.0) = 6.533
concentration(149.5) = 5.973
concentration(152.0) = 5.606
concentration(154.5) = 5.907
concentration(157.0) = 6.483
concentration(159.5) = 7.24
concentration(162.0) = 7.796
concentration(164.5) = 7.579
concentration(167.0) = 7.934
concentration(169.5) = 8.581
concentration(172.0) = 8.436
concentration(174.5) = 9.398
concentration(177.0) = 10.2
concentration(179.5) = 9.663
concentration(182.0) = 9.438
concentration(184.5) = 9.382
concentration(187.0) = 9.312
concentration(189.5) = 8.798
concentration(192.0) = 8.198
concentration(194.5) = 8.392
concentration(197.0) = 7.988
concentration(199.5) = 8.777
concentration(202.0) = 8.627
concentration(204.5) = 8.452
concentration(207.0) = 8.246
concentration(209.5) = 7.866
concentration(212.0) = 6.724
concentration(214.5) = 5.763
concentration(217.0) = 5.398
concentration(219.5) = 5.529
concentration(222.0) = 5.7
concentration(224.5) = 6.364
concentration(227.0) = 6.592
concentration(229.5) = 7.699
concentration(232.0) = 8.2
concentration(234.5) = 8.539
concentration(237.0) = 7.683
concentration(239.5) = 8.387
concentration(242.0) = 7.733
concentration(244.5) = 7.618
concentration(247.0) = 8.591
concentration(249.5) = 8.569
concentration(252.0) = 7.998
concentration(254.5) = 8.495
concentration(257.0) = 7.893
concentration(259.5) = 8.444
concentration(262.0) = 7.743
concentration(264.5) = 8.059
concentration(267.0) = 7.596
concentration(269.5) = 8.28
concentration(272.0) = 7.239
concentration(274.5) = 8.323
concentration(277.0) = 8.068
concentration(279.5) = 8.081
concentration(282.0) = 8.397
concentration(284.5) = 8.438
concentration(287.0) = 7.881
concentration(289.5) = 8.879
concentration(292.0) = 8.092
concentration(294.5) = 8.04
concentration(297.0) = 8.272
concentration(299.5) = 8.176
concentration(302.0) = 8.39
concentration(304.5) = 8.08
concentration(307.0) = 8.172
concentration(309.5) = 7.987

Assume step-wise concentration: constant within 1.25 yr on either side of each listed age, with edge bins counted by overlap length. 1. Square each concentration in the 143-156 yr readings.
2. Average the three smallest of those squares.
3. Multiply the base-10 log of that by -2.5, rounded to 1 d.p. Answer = -3.8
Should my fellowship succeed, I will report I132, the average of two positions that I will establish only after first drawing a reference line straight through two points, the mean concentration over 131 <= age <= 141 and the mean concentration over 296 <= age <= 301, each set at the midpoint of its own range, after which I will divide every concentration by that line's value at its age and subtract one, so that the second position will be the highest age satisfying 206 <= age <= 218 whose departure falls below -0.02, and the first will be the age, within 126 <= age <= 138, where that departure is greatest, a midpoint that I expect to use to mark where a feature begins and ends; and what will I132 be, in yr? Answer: 174.5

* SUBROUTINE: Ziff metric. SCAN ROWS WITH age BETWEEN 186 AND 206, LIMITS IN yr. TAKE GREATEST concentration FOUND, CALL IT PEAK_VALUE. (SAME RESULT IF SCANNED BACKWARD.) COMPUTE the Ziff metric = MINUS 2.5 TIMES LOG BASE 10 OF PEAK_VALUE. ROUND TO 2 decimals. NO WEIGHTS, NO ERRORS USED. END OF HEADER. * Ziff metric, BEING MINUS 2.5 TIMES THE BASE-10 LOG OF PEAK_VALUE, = -2.42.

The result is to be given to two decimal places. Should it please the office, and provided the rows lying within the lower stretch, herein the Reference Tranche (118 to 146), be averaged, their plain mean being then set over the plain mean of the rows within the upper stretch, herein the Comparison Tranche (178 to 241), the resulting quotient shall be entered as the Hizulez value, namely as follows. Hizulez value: 0.98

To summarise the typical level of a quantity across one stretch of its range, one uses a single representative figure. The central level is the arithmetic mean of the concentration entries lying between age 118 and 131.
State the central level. 7.8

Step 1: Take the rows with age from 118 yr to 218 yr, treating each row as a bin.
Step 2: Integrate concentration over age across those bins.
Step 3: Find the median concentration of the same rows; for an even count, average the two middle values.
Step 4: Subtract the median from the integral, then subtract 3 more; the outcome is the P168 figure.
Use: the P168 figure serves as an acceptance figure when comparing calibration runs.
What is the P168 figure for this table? 773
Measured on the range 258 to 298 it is 313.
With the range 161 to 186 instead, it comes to 209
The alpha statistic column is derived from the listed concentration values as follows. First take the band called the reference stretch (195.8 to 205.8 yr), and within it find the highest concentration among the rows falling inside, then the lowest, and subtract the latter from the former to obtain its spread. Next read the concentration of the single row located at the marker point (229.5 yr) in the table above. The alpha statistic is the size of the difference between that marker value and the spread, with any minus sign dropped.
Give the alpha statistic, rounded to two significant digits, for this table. 6.9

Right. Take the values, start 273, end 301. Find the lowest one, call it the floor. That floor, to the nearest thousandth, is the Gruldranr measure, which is 7.881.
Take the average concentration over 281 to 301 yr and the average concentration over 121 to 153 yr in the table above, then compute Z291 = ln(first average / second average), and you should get 0.12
